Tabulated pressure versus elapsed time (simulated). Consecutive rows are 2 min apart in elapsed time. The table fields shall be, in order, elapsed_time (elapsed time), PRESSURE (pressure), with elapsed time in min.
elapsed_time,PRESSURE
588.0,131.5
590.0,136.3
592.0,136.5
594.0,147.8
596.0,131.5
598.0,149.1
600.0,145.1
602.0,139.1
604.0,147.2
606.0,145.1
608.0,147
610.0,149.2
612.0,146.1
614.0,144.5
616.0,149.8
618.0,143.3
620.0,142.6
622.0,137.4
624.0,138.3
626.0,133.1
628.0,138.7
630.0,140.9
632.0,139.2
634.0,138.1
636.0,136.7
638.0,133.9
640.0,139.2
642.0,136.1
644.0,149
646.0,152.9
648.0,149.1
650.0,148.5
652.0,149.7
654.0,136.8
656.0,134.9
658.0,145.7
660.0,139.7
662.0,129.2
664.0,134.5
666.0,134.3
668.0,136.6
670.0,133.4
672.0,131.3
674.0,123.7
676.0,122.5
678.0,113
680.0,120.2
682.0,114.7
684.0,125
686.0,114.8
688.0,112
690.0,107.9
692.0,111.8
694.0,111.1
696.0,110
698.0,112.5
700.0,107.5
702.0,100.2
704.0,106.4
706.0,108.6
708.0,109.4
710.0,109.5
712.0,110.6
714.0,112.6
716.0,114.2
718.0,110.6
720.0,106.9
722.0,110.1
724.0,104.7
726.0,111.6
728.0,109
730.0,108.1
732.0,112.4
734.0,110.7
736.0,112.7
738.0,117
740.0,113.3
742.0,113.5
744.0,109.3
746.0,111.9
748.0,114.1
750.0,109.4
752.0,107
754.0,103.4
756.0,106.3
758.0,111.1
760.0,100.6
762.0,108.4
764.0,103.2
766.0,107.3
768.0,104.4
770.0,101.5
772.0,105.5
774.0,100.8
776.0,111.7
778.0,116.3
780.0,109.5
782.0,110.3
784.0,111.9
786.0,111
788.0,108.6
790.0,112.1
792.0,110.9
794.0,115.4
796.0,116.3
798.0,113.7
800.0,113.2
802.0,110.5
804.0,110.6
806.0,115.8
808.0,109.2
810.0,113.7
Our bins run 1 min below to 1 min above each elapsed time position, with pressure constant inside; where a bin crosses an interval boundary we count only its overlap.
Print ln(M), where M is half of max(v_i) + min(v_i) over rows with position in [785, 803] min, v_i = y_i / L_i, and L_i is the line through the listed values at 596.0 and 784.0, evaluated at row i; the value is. 0.013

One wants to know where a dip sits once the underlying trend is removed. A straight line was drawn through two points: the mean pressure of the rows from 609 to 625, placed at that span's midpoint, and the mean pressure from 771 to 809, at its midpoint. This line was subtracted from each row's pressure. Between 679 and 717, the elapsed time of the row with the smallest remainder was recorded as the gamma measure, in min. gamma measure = 702.0 min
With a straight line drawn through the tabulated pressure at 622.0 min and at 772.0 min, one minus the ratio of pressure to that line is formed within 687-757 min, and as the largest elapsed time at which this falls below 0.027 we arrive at 756.0 min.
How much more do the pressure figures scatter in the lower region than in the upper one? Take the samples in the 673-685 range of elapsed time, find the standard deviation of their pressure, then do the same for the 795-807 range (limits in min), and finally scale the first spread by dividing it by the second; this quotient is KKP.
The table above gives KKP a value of 2.0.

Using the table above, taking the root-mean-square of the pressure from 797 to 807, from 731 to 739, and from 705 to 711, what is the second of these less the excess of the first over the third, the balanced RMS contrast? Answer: 110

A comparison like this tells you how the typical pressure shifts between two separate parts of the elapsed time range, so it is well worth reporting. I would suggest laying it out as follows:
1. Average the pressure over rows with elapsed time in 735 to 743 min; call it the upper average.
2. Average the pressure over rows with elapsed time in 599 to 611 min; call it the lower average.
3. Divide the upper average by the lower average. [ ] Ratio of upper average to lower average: 0.78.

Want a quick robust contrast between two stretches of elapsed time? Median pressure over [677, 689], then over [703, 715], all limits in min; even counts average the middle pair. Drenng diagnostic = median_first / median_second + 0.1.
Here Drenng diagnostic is 1.15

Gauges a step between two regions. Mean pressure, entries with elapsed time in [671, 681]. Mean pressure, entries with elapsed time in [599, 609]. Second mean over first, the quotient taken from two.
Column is 0.82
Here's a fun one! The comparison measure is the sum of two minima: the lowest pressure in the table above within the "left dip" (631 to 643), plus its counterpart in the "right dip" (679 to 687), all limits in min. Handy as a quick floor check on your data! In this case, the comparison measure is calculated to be 249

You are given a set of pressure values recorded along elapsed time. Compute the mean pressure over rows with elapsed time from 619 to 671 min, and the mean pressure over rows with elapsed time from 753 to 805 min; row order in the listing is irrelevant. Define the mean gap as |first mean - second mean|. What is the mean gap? 31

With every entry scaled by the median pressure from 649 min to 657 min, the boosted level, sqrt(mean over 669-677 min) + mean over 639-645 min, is 1.9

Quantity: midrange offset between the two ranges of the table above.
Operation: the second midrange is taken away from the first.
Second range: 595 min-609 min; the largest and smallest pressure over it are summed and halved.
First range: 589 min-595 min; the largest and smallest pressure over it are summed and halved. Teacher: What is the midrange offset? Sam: 2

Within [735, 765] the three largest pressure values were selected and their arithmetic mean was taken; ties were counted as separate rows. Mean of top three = 115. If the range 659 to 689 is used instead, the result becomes 137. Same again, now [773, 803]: 116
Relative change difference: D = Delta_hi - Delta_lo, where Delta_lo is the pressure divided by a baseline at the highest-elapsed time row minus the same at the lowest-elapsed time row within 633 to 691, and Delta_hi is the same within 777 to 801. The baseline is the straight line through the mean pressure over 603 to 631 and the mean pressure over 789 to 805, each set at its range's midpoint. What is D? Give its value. 0.17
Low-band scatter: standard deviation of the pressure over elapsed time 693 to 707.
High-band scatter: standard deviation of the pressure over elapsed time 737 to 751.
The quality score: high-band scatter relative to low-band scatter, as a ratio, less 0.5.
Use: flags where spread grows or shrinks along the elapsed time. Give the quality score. 0.17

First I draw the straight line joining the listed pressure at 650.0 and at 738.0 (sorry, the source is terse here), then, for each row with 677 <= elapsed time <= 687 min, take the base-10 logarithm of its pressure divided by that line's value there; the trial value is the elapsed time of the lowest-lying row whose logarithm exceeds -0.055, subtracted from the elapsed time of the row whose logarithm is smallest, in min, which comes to -6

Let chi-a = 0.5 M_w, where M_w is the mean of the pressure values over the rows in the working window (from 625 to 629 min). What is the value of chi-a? 68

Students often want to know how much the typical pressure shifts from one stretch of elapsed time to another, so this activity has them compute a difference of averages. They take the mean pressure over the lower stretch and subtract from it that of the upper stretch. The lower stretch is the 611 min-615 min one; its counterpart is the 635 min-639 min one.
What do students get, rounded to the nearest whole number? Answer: 10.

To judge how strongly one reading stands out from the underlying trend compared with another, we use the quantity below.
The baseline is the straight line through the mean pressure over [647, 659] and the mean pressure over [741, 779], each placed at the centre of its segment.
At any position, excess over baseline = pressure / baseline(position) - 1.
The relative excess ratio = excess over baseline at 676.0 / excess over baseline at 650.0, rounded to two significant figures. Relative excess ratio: -4.4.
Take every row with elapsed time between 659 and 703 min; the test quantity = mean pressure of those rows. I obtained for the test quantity 120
